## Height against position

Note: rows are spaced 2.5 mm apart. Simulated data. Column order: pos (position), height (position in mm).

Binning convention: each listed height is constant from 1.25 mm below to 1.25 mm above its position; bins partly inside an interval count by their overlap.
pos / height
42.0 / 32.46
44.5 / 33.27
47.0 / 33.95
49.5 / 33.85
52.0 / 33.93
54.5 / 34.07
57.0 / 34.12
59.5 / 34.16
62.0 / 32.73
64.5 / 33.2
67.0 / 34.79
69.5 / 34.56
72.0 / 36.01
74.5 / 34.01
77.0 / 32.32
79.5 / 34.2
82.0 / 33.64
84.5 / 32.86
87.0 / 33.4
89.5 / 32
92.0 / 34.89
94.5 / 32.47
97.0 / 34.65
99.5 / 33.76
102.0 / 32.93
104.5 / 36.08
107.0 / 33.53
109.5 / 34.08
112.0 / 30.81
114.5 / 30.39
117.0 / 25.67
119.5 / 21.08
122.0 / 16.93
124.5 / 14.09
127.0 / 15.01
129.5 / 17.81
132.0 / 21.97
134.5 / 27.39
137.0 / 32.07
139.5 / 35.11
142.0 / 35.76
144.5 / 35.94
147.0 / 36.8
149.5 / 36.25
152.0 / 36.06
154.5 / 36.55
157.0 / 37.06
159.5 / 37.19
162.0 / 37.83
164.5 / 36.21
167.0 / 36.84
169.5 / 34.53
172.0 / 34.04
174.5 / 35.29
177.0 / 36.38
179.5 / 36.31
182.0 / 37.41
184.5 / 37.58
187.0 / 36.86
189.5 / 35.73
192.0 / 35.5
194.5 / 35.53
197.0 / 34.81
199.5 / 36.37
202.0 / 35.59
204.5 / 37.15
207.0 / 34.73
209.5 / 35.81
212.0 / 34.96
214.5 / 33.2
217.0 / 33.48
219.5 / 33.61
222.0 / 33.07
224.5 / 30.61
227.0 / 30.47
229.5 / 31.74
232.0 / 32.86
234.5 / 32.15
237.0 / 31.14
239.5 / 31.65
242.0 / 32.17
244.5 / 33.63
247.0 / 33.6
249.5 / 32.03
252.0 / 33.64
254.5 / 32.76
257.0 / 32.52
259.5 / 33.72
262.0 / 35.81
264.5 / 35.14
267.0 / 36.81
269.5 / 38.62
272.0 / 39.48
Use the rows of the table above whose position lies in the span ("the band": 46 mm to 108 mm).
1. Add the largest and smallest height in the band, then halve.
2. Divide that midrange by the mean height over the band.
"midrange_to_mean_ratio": 1.01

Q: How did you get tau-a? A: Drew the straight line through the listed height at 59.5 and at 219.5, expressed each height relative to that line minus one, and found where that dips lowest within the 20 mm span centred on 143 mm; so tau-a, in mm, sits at 134.5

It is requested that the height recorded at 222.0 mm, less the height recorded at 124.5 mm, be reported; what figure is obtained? 19.0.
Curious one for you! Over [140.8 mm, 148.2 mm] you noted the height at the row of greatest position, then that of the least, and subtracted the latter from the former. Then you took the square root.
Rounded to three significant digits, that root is 1.02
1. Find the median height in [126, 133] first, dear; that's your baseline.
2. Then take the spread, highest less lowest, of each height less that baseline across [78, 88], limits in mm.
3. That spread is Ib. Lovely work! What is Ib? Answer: 1.3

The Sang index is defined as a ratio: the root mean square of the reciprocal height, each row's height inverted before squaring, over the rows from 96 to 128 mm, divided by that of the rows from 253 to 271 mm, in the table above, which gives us 1.5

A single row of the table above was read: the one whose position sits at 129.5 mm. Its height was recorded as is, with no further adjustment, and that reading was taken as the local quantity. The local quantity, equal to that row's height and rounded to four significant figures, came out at 17.81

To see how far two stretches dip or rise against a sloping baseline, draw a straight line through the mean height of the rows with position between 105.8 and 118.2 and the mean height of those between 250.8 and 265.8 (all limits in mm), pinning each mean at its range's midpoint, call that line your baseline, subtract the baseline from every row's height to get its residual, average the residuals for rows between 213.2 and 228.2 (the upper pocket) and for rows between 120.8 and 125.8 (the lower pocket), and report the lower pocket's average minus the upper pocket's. -15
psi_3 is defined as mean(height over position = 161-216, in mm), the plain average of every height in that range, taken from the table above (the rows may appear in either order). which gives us 35.8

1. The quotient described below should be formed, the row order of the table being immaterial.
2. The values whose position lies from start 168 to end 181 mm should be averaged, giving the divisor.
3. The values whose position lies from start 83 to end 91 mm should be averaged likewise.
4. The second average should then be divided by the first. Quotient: 0.93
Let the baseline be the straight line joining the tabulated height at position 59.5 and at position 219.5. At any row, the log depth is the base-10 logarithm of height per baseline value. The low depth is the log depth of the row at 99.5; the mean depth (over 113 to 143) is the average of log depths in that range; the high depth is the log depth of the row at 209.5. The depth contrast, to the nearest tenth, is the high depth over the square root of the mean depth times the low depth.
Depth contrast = 1.2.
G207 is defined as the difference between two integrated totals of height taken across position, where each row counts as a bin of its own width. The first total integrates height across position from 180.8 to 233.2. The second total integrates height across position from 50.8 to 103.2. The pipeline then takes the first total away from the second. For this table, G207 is -46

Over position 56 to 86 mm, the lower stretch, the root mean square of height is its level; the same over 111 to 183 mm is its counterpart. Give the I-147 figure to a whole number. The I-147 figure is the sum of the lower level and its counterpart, 66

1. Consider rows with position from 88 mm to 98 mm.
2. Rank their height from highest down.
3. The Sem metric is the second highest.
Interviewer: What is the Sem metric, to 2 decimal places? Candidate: 34.65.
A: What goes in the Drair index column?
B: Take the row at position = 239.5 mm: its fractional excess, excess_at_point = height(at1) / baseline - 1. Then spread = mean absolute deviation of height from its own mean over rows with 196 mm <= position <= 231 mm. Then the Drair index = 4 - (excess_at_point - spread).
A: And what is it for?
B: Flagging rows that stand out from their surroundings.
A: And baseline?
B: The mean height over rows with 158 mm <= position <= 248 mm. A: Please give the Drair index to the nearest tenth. 5.7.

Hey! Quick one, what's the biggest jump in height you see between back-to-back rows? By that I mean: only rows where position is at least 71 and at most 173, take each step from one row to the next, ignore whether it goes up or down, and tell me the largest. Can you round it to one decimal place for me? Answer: 5.4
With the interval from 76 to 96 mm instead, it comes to 2.9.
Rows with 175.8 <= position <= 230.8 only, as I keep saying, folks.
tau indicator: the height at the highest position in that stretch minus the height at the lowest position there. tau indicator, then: -5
